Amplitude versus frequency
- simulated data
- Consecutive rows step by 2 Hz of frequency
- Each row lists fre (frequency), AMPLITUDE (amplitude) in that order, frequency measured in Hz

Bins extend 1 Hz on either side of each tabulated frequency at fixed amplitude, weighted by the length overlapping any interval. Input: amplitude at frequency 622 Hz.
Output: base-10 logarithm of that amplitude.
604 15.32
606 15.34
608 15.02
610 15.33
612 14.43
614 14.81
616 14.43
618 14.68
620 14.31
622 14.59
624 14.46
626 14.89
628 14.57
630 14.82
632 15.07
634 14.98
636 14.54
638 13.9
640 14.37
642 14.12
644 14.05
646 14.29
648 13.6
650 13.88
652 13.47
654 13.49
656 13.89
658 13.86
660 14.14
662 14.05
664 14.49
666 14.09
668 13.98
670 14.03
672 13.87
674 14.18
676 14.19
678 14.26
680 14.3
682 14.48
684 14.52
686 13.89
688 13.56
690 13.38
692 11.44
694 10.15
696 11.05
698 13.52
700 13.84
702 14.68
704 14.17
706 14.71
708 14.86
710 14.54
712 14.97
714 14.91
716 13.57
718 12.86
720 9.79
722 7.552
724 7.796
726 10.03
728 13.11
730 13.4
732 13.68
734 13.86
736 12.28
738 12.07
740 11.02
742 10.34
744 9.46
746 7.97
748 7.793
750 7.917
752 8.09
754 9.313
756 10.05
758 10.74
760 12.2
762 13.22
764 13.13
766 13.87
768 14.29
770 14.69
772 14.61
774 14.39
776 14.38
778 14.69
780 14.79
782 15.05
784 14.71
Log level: 1.16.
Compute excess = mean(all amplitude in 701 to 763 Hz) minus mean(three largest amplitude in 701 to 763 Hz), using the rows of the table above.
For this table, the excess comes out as -3.3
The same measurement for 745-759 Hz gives -1.2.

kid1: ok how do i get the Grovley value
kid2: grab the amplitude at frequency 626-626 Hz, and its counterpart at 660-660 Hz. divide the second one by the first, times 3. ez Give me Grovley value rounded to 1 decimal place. 2.8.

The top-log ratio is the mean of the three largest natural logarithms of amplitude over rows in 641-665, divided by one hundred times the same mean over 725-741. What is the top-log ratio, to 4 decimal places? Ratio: 0.0102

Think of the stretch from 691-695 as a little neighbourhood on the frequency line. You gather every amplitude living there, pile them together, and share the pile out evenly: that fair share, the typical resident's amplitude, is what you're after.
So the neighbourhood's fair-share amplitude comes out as 10.8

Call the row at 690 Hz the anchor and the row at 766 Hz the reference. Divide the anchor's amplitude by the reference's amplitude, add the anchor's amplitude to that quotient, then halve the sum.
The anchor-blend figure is 7.2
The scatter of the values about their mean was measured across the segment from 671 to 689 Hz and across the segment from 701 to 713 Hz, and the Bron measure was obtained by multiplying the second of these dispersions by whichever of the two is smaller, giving 0.1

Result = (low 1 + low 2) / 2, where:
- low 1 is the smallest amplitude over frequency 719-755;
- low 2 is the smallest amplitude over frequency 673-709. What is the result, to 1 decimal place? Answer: 8.9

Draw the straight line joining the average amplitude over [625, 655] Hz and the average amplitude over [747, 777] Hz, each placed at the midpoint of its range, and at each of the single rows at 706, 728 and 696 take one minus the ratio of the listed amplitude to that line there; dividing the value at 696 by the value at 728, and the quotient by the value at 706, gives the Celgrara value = 29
